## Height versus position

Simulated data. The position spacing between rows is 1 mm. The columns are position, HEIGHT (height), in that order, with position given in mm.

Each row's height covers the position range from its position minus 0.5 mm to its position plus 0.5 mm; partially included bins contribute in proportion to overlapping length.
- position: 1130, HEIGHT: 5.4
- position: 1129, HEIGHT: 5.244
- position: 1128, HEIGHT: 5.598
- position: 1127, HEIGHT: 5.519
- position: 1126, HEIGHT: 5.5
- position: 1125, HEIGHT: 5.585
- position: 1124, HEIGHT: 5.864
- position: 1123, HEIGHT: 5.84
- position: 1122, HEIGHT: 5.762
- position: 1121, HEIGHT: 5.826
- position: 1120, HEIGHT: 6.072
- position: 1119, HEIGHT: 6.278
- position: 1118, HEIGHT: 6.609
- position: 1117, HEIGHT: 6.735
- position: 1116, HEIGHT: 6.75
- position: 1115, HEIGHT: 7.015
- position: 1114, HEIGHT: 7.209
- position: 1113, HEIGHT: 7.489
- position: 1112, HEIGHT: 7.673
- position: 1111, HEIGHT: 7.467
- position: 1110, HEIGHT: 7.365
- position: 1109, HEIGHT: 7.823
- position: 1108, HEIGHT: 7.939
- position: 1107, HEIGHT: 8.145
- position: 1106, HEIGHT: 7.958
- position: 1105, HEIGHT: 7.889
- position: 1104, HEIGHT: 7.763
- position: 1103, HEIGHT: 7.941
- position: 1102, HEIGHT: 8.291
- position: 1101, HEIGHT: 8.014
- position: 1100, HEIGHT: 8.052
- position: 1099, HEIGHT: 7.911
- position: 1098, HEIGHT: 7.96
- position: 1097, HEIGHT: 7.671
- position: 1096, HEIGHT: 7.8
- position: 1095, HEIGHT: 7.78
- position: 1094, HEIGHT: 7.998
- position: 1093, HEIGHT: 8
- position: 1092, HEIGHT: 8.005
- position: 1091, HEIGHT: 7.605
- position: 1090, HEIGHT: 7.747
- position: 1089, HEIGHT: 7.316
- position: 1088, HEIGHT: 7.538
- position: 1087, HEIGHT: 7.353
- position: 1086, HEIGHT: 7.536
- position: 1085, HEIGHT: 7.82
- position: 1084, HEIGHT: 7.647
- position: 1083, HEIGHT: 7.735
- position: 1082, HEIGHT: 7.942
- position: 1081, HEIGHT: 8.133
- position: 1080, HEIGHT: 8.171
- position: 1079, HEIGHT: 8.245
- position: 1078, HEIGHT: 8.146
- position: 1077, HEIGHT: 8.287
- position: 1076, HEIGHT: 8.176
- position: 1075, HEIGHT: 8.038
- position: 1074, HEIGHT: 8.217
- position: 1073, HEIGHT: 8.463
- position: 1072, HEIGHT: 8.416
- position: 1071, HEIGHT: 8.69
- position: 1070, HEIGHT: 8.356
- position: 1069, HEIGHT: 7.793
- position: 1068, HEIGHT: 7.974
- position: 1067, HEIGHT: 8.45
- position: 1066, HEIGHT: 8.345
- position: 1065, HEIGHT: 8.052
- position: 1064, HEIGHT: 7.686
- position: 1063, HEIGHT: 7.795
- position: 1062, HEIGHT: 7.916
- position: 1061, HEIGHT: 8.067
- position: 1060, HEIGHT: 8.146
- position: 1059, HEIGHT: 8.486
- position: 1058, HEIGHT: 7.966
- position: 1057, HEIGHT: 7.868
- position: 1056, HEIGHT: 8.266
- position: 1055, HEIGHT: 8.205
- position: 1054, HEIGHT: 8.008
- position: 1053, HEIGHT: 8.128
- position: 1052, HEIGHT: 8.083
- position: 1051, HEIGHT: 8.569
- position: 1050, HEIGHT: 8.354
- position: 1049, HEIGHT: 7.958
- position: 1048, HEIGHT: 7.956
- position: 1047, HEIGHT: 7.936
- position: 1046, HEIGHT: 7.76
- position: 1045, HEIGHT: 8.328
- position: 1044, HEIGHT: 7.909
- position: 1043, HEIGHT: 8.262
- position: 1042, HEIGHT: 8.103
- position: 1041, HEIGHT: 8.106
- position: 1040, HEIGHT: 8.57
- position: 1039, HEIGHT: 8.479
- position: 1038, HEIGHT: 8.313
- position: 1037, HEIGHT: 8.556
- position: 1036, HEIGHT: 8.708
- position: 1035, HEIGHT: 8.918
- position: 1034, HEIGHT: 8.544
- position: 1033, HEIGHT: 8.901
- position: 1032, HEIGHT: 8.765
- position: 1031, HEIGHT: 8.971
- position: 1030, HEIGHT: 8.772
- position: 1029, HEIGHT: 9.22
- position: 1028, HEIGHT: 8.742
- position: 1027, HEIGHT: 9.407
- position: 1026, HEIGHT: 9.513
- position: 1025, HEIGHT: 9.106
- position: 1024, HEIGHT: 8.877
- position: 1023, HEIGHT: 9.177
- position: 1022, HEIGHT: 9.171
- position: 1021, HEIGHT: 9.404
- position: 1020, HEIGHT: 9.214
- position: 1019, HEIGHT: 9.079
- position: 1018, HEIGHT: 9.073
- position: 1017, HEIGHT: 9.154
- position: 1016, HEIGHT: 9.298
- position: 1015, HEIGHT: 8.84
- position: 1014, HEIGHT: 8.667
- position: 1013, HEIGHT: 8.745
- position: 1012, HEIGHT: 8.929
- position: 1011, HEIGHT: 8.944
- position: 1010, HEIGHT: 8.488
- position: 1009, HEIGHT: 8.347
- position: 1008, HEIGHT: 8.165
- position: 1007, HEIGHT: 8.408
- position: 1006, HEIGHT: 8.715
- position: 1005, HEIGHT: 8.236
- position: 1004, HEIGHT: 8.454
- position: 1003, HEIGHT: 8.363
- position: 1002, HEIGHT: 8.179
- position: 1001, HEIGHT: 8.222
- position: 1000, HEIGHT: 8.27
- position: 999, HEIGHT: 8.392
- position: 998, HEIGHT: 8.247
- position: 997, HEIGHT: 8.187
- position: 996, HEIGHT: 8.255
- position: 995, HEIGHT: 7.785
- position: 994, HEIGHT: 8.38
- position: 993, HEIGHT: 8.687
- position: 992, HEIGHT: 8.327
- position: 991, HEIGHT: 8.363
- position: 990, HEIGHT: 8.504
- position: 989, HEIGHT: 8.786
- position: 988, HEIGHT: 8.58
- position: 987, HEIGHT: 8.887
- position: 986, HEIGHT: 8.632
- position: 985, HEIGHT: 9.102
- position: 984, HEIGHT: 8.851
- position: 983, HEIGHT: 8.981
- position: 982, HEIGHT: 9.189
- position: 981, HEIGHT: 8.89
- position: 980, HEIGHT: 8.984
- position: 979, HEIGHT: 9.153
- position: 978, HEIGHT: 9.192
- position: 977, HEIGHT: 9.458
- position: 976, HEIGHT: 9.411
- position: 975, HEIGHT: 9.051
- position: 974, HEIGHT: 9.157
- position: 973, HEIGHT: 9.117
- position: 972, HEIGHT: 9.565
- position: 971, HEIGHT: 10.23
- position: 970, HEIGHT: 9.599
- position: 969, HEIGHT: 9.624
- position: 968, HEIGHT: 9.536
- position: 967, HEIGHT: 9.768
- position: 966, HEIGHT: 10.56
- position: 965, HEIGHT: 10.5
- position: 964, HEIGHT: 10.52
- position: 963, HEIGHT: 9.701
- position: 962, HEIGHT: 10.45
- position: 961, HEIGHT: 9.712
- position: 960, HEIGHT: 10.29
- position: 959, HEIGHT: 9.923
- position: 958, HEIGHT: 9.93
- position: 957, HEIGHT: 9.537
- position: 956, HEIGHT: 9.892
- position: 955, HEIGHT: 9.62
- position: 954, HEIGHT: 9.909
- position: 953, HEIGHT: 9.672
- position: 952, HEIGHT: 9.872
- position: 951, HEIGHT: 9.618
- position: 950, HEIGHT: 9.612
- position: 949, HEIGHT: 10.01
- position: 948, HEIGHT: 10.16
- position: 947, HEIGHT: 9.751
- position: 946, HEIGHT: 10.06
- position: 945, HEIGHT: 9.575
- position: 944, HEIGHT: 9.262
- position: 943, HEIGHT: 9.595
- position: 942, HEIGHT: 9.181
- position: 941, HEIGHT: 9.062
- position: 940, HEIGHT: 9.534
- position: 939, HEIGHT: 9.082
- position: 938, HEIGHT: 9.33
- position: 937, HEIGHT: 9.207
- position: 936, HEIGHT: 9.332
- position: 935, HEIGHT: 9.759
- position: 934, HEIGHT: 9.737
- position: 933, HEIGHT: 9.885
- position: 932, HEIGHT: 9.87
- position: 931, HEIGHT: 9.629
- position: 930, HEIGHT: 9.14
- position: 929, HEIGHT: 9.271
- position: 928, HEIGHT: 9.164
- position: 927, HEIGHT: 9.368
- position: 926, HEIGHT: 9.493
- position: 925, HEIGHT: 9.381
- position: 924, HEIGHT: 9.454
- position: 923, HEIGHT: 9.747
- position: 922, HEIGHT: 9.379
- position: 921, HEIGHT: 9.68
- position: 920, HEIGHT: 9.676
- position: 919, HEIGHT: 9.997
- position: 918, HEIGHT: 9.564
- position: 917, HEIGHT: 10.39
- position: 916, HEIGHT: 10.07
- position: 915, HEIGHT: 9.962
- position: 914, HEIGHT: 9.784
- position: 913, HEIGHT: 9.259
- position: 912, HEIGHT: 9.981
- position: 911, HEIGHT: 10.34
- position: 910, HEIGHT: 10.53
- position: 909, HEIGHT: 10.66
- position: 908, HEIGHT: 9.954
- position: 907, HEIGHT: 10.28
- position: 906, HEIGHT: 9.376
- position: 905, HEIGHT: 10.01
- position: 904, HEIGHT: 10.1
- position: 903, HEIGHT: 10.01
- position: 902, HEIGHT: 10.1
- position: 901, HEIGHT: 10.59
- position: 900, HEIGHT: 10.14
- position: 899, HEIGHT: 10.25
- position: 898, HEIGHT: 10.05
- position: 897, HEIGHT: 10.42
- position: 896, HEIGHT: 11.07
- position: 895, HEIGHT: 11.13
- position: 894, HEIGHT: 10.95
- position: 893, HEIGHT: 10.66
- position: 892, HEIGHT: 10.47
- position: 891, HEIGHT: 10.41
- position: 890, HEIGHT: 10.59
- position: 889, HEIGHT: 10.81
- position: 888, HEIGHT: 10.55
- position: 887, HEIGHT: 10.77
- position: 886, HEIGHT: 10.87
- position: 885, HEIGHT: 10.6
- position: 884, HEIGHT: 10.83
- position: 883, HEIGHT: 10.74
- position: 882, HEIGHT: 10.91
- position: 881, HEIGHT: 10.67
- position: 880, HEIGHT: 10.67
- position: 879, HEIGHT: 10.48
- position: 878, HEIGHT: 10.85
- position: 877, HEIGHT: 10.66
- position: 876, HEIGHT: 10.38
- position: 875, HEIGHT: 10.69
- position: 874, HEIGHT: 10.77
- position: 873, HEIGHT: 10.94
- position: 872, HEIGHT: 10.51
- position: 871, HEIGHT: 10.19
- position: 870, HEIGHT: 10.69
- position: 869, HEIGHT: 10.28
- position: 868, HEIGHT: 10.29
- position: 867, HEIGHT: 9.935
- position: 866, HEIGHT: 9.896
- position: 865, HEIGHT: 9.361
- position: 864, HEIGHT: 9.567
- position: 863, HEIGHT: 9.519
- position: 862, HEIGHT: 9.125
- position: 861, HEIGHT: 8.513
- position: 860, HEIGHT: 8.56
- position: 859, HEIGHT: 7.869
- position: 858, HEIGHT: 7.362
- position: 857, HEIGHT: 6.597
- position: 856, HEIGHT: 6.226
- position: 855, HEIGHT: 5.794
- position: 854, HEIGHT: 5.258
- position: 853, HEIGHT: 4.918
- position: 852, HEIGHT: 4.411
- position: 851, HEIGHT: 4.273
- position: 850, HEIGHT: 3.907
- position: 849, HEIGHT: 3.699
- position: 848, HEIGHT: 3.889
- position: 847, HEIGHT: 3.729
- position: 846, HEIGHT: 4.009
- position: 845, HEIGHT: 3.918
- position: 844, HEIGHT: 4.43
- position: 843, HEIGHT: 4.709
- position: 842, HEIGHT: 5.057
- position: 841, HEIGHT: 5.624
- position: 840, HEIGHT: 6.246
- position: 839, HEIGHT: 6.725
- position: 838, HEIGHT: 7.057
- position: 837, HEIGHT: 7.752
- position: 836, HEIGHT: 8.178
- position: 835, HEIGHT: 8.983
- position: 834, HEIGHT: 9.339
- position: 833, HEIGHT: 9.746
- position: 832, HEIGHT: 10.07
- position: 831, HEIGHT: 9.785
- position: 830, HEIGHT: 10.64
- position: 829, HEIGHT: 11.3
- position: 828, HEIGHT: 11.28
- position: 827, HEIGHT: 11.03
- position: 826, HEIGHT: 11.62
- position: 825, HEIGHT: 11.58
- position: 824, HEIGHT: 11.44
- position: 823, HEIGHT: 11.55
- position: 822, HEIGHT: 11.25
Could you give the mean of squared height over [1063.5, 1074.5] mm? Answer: 68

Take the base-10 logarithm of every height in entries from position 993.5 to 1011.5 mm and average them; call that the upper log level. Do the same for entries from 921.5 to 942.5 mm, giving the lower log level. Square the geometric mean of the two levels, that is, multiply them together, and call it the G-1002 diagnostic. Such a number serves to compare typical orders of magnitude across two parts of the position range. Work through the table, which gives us 0.897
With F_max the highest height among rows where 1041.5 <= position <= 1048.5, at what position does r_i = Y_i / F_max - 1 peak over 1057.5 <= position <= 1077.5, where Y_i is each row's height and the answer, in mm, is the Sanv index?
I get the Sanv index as 1071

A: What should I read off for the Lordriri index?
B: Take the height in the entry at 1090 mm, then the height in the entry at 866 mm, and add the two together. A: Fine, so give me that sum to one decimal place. 17.6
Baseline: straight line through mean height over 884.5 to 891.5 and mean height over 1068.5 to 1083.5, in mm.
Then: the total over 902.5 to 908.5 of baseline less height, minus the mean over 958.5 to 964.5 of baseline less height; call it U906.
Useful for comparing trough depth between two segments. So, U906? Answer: 3.2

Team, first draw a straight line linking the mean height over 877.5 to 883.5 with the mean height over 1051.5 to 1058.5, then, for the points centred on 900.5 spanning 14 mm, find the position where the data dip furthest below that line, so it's 906 mm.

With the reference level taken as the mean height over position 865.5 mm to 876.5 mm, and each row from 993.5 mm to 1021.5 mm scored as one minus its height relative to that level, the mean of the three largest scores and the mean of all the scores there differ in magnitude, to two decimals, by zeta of 0.05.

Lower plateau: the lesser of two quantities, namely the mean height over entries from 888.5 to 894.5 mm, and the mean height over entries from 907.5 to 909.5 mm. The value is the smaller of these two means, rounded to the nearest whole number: 10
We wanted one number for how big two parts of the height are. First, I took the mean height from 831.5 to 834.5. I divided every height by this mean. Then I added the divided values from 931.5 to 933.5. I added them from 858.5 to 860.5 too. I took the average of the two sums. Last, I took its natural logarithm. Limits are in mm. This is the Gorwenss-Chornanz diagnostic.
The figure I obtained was 0.62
